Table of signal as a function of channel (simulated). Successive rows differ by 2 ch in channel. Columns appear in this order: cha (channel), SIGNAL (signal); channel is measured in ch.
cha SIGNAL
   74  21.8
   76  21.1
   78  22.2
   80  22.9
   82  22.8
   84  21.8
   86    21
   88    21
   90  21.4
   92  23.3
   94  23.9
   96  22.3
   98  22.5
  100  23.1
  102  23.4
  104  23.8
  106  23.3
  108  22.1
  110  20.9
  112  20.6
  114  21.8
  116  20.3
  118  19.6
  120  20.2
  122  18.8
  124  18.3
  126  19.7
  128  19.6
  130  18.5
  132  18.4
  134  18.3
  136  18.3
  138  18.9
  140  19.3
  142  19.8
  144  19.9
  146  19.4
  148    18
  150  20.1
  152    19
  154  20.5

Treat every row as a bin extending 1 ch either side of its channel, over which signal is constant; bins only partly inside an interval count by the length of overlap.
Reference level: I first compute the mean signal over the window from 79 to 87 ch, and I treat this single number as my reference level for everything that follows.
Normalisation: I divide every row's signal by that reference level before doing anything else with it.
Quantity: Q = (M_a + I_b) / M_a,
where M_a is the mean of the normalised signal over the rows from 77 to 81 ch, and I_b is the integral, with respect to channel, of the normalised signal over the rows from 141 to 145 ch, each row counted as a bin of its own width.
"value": 4.52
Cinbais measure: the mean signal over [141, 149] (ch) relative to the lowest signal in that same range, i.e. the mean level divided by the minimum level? 1.07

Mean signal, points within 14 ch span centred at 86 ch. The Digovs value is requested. 22.0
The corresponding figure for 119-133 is 19.1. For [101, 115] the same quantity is 22.3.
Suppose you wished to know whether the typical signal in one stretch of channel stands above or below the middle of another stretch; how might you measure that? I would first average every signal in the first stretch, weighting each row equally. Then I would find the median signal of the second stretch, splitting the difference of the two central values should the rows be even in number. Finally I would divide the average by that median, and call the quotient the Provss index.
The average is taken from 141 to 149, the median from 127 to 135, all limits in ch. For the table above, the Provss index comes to 1.04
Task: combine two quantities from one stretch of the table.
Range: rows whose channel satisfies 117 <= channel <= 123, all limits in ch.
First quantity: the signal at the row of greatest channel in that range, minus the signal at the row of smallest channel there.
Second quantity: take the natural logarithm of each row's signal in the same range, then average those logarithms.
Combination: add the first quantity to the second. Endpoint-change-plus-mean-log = 2.2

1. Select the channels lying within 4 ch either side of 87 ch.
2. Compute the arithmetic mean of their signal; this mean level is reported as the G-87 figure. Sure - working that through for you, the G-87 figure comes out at 21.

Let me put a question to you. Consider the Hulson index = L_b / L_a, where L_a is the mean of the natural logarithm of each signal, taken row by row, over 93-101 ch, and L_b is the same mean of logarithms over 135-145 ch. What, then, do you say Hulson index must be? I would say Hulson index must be 0.944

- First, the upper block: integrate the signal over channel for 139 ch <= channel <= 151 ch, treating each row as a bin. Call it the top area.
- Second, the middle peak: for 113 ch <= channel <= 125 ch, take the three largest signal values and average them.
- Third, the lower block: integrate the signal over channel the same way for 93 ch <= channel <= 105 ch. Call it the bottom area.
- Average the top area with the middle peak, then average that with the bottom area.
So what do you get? 202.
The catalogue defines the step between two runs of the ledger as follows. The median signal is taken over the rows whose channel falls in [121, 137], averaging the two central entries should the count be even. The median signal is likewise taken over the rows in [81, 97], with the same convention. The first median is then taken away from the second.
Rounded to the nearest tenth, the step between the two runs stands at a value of 3.6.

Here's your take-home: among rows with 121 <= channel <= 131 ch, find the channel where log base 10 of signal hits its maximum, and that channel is 126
